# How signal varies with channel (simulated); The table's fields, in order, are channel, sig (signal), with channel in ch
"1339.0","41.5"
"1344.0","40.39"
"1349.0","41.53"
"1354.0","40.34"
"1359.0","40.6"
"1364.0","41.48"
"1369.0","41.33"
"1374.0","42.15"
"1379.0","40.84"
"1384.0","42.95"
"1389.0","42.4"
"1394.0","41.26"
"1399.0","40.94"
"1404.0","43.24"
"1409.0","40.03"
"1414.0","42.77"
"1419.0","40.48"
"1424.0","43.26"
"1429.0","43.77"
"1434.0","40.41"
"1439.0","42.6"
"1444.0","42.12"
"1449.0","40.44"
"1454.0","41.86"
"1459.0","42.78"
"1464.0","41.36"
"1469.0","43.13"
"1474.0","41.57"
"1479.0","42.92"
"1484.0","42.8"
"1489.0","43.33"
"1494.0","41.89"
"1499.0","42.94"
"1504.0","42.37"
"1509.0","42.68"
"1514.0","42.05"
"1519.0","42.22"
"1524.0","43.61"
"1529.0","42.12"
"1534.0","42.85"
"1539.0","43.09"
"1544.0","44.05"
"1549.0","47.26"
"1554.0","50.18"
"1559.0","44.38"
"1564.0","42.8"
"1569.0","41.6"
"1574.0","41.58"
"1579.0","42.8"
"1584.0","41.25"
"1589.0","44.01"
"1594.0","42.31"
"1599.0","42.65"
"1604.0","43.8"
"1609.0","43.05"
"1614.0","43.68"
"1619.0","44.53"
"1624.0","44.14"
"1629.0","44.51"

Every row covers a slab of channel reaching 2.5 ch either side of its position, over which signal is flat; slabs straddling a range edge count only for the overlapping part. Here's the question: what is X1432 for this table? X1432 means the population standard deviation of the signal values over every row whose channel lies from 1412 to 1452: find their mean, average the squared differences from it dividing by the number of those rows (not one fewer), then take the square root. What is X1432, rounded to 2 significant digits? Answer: 1.3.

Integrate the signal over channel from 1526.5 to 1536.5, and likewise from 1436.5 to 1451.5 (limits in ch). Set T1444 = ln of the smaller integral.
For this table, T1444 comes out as 6.1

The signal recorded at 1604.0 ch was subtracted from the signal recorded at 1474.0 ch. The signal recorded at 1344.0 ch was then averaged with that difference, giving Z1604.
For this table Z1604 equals 19.1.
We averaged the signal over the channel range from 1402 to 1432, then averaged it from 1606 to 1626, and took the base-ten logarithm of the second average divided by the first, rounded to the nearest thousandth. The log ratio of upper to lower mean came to 0.016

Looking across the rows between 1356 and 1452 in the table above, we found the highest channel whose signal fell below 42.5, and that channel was 1449.0 ch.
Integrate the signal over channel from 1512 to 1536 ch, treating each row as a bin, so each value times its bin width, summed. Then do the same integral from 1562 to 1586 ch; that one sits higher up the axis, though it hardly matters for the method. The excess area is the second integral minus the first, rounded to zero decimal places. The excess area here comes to -14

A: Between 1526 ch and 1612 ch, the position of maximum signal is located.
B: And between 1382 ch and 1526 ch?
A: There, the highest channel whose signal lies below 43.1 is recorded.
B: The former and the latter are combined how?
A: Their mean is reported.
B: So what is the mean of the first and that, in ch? 1536.5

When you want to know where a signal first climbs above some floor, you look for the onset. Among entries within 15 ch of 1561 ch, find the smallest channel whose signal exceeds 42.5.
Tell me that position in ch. 1549.0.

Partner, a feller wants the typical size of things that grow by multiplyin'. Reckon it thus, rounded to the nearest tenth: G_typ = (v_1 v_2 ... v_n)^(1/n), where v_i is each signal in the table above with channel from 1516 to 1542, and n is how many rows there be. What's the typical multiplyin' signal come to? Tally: 42.8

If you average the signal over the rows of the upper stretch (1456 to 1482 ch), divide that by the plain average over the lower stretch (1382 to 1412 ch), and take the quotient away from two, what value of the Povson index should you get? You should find 0.987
